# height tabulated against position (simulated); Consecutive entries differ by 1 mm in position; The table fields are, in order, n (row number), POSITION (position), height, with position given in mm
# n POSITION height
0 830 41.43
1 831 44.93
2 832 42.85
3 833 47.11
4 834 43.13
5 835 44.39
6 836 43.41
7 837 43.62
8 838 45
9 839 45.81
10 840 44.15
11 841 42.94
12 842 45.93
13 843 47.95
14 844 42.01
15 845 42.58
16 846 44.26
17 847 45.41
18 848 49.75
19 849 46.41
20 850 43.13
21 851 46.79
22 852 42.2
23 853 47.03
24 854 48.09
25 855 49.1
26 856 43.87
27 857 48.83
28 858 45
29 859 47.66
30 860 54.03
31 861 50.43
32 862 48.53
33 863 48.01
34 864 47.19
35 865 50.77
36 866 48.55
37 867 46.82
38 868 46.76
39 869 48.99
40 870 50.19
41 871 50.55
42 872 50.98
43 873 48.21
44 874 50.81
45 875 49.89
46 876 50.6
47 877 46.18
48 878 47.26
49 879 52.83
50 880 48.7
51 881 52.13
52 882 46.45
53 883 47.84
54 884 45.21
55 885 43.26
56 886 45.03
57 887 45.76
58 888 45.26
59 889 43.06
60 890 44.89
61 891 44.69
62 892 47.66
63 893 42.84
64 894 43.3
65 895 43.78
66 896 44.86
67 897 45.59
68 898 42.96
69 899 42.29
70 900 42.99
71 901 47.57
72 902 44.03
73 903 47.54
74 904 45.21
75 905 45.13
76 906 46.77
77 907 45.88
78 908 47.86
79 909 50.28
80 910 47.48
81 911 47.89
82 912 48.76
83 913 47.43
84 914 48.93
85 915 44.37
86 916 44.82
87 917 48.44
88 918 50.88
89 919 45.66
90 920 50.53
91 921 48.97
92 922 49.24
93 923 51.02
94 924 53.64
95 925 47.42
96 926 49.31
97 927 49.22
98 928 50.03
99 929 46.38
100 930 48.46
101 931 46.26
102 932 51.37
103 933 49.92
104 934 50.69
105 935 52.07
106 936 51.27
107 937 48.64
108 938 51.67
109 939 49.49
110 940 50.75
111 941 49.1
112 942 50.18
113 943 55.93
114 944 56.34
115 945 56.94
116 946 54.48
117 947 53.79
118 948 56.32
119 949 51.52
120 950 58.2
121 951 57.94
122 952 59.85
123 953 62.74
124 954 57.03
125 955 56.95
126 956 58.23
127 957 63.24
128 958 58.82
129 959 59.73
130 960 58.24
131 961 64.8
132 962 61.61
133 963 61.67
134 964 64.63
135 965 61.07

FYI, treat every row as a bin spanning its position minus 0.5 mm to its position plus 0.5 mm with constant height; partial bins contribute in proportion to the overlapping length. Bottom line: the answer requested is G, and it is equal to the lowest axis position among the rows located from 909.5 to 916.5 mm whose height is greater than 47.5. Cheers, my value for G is 911 mm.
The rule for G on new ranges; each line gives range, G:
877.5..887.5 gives 879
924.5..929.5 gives 926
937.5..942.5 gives 938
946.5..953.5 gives 947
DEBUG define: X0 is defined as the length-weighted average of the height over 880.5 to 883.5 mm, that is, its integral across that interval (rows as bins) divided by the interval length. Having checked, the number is 49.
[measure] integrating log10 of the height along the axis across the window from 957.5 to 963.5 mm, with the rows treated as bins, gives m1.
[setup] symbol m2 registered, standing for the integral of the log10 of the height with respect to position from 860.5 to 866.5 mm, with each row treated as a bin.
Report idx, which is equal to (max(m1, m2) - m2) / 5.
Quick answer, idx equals 0.11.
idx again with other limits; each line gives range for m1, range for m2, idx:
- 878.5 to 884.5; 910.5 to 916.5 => 0.02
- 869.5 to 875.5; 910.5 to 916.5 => 0.03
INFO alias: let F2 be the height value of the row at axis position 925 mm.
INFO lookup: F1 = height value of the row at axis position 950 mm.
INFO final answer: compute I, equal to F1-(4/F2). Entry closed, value 58.1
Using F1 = 58.2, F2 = 47.42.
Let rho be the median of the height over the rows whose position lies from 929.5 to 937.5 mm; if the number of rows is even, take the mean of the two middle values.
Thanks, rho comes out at 50.3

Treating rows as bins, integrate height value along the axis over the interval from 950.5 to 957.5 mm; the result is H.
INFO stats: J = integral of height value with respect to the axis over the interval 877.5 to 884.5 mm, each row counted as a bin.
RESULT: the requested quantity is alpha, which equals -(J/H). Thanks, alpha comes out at -0.82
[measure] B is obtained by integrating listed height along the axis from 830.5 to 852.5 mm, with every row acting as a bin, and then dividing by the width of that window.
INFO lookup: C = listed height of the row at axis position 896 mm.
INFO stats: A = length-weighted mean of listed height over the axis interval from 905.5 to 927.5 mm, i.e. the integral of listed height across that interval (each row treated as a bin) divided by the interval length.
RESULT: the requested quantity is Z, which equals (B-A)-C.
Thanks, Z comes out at -49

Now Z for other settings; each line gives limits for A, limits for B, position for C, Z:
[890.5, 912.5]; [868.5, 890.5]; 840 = -42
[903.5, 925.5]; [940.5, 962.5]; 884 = -36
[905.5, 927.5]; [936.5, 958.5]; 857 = -42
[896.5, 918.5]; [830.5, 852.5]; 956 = -60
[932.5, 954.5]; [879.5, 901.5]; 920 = -59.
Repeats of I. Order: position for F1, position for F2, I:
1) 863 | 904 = 47.9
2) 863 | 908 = 47.9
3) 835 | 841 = 44.3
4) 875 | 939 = 49.8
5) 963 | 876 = 61.6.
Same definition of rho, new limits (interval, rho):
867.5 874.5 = 50.2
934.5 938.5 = 51.5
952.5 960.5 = 58.5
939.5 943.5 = 50.5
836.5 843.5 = 45.0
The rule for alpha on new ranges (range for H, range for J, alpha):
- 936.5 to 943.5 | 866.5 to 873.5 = -0.96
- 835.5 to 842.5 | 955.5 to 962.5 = -1.37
